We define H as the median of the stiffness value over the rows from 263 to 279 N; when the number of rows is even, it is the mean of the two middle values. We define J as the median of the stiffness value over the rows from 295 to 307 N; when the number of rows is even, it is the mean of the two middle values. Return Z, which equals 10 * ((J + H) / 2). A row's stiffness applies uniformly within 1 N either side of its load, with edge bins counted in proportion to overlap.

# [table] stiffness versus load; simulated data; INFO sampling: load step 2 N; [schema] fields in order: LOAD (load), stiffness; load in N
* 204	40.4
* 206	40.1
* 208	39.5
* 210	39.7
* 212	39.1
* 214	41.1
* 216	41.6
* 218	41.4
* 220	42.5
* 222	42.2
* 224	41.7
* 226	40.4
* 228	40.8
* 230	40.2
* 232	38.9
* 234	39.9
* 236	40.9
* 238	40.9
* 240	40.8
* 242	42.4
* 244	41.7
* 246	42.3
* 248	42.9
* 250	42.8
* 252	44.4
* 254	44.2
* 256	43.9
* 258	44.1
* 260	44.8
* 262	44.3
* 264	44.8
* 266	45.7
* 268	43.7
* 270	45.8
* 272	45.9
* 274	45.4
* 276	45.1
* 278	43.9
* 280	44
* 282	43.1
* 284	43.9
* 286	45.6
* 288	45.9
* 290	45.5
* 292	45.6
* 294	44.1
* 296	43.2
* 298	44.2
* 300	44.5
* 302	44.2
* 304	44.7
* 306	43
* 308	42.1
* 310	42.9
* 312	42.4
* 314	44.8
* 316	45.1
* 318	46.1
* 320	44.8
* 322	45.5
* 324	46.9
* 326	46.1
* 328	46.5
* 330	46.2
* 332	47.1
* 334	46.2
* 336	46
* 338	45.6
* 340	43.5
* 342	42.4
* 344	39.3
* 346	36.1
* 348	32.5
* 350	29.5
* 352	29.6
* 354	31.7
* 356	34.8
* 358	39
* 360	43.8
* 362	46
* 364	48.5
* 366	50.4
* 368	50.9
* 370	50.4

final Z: 447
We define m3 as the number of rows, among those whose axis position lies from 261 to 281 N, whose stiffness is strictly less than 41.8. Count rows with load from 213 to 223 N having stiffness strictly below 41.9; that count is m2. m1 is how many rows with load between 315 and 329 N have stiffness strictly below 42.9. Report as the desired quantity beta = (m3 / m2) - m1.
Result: 0.0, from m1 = 0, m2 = 3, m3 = 0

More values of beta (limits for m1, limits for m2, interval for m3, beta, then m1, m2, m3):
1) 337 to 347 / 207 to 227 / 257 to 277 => -3.0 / 3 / 8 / 0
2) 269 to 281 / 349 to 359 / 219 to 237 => 1.4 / 0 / 5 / 7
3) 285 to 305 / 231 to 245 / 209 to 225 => 1.0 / 0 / 6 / 6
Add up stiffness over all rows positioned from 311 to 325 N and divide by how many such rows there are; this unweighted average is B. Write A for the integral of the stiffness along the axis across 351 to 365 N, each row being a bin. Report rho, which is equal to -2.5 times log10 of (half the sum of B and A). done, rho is -6.18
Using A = 547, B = 45.1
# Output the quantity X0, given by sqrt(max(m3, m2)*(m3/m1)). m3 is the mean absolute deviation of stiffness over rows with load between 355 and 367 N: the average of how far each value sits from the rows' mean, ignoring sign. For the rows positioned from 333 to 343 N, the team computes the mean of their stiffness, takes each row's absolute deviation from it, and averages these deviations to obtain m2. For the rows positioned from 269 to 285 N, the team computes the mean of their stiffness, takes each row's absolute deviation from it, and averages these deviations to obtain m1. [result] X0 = 5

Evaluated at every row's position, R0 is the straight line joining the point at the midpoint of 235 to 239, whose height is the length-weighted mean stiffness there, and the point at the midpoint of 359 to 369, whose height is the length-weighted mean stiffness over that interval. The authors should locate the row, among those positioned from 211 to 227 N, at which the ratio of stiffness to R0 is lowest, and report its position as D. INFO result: 212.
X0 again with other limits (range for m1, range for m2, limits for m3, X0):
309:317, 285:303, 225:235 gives 1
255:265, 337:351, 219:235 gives 4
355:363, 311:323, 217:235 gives 0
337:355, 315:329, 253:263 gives 0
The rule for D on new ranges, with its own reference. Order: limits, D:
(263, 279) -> 278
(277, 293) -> 282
